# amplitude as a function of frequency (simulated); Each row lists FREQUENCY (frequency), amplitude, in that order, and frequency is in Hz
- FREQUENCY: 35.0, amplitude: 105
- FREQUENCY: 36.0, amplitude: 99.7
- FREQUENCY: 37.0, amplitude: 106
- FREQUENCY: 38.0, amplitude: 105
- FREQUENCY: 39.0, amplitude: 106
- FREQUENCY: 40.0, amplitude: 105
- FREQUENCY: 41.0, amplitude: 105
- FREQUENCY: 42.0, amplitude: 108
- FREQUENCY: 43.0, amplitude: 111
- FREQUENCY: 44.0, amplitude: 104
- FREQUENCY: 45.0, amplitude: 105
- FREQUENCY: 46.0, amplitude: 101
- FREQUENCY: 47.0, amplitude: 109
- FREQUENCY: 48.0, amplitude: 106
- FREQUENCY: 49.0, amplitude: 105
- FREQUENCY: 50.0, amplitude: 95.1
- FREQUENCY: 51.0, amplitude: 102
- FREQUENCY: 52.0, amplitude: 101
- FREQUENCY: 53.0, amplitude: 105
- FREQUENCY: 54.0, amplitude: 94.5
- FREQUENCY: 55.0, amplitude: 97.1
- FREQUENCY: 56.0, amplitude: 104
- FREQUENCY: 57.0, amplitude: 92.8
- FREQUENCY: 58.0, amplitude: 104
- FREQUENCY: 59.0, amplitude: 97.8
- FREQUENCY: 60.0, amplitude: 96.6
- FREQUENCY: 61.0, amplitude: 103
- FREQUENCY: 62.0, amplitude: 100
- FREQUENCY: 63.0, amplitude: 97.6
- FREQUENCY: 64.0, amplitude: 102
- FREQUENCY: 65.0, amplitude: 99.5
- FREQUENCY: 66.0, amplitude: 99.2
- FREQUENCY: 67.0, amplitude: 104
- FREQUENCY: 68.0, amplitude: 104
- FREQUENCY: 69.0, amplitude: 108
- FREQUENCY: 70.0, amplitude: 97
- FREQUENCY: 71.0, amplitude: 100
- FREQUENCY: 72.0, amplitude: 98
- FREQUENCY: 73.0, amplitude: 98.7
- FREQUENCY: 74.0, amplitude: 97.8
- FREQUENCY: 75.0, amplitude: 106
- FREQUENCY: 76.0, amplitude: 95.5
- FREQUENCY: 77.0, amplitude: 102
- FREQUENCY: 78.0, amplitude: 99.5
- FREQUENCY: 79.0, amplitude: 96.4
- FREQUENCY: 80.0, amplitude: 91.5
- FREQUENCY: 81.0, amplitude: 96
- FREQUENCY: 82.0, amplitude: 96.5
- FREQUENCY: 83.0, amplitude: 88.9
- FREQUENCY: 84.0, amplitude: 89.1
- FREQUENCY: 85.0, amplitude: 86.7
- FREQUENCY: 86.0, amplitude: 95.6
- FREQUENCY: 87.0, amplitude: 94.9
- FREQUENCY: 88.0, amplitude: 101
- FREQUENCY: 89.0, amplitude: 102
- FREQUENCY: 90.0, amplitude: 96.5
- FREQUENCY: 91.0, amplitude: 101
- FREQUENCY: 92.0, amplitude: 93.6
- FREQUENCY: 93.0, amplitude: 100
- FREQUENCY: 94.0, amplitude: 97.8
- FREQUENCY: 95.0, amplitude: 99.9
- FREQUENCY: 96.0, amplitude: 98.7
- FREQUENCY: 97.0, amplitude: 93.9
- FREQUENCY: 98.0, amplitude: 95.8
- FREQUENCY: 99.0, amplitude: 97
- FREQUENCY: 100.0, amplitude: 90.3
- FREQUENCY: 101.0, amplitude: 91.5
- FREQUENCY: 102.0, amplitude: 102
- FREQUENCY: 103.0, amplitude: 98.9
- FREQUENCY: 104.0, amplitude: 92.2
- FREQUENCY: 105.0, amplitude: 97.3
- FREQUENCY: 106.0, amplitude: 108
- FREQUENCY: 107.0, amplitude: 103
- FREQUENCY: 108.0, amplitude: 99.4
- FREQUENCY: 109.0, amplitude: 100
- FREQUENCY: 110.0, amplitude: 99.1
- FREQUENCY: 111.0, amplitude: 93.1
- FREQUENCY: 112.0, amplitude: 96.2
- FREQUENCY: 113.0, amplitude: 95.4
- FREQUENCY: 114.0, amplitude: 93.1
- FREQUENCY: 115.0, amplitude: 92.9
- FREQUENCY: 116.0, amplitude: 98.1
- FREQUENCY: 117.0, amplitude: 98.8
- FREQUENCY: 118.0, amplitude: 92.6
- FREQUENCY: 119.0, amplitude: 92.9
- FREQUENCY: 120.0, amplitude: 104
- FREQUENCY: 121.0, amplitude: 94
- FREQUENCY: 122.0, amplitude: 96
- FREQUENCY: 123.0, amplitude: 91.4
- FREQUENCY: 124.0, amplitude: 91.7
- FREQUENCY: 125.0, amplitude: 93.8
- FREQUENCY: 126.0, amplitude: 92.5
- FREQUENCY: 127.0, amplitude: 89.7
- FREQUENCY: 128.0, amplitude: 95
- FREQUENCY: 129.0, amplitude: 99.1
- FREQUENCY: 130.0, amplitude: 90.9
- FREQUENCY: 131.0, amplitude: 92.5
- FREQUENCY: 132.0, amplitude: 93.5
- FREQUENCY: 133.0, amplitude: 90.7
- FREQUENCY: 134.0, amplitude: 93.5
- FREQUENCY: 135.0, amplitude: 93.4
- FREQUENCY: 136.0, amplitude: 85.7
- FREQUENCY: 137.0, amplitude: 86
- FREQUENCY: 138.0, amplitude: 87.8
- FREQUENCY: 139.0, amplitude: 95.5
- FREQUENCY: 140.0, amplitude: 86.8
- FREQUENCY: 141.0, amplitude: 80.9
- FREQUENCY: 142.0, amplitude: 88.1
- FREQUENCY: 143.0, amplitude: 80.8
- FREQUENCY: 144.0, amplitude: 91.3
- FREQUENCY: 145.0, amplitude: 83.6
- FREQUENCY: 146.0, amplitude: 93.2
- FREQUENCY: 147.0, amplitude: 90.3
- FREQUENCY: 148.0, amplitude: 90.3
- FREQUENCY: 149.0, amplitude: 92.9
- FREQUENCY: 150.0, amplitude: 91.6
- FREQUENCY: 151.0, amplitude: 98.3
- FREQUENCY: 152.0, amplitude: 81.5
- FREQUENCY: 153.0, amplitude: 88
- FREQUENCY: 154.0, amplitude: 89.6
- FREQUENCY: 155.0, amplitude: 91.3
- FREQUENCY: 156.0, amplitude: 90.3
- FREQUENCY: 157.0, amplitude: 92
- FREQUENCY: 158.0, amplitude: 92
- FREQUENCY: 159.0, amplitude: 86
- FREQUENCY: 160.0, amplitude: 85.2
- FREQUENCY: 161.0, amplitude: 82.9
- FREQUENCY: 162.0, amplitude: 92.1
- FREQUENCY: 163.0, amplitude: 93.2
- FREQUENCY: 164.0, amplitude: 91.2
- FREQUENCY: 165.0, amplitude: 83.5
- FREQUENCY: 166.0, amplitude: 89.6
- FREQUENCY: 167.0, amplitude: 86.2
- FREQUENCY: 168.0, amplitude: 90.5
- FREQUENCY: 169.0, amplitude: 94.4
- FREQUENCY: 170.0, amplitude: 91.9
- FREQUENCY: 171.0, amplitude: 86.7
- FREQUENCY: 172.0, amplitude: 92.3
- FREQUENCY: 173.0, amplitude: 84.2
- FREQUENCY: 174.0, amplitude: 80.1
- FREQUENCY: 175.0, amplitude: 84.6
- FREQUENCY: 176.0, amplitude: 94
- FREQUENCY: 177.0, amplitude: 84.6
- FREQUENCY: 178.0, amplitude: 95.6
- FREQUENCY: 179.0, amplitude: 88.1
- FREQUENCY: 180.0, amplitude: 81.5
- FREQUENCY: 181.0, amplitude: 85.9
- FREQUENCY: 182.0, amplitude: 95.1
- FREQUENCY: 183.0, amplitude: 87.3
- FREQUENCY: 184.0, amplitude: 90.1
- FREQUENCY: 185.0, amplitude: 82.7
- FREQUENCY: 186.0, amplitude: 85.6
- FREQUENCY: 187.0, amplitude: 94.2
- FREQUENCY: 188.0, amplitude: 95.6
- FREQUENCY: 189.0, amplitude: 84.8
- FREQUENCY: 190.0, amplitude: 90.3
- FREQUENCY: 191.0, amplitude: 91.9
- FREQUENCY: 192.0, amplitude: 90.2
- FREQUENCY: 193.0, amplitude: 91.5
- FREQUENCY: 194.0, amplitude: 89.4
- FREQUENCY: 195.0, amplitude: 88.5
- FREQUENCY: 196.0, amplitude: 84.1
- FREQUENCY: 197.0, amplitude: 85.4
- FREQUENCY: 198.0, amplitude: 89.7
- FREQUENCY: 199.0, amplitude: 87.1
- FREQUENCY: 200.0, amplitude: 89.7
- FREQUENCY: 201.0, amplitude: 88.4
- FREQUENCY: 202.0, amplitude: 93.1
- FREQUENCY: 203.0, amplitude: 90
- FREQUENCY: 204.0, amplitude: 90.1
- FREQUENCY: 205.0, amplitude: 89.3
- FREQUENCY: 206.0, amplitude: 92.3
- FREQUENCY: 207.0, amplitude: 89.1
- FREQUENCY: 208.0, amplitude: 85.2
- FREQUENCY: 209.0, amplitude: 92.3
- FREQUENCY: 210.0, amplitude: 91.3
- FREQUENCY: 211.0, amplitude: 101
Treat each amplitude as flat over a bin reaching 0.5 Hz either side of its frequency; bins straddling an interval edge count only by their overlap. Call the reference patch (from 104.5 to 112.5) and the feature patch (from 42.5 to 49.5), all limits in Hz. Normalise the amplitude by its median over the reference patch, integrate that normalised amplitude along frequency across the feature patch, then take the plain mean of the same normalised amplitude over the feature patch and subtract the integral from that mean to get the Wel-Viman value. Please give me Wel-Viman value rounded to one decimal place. -6.4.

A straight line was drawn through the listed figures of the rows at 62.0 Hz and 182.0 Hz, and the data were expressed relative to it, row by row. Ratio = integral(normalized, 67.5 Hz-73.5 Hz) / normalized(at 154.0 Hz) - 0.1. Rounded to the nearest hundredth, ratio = 6.43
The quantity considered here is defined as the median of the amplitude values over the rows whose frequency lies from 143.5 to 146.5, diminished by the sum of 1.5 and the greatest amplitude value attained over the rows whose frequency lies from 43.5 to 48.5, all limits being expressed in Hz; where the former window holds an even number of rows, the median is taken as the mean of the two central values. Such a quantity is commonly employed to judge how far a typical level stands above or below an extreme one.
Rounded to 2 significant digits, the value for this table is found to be -19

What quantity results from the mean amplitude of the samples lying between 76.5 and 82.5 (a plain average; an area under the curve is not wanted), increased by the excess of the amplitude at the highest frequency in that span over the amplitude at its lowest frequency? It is 91.5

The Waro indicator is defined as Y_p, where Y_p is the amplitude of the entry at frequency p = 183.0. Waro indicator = 87.3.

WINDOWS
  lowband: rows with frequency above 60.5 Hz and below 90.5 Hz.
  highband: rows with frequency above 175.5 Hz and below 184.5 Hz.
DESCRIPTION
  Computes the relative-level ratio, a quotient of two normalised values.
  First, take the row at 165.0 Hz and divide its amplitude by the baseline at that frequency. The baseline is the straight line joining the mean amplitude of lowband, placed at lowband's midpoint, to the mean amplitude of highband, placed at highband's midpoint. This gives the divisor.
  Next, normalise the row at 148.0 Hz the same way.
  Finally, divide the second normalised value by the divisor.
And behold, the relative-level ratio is 1.06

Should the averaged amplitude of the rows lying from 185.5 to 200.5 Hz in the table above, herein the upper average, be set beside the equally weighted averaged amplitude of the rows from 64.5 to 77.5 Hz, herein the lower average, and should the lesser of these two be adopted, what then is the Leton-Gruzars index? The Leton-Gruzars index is 89.2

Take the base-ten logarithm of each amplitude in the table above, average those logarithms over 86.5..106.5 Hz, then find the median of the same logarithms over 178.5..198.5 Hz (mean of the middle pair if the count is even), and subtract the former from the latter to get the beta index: -0.040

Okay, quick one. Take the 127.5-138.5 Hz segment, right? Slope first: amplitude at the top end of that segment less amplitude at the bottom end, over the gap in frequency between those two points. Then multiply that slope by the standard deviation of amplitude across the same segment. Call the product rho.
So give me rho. -3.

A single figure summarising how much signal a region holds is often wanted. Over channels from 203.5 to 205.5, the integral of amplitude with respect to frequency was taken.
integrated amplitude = 179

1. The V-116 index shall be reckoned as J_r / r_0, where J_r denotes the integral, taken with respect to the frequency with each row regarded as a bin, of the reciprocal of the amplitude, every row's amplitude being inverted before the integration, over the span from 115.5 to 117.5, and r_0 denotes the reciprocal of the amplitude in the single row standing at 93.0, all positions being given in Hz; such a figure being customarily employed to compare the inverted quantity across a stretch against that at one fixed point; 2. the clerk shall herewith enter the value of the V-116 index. 2.0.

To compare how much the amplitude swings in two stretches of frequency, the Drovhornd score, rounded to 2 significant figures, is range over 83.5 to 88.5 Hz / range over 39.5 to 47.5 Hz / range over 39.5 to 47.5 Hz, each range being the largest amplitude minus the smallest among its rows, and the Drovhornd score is 0.14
